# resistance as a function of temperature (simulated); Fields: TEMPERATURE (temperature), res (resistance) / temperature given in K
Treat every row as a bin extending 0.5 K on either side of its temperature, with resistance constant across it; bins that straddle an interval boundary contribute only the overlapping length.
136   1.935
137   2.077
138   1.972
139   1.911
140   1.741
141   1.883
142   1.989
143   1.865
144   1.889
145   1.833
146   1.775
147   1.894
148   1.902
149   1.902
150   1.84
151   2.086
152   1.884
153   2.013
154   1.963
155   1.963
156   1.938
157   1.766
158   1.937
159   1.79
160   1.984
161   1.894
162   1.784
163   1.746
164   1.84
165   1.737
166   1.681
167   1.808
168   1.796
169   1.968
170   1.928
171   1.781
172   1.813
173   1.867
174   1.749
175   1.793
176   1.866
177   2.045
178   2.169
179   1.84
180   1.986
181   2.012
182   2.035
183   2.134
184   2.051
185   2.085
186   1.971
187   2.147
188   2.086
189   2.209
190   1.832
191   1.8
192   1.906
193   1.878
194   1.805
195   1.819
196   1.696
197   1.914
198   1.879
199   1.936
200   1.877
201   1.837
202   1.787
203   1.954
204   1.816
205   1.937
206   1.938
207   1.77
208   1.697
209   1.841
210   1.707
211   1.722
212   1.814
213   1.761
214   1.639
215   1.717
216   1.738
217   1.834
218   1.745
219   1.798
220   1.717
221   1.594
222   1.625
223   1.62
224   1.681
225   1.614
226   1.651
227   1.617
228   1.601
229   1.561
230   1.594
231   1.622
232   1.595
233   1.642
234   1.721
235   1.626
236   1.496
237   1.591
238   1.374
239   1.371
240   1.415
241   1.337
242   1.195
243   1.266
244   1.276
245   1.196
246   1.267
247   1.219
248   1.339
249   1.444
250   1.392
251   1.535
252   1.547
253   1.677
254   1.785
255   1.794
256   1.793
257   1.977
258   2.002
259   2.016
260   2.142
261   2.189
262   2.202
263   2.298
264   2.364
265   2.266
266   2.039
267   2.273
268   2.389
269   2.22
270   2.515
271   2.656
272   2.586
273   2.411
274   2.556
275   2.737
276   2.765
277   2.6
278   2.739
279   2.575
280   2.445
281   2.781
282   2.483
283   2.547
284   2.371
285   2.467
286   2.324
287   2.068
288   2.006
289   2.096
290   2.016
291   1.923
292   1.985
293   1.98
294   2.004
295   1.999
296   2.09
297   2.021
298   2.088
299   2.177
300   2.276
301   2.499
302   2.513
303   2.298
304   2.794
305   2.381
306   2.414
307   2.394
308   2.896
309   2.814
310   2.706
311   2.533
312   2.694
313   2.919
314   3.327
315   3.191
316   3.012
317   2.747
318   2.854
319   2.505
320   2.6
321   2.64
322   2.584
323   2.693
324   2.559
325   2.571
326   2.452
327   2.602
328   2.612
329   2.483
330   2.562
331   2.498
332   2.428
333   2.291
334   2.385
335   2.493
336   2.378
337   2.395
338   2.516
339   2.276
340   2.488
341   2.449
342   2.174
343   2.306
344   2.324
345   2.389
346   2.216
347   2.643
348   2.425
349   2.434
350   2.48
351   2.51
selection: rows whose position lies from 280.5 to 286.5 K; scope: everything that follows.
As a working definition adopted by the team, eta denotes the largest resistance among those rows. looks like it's 2.781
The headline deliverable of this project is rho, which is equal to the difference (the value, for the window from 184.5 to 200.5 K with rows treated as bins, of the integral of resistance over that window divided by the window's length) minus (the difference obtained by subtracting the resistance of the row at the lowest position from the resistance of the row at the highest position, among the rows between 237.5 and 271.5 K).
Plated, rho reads 0.65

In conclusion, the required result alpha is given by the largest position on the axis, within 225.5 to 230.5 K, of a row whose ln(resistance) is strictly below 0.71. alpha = 230 K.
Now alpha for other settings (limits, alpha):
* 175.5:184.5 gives 181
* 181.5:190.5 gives 190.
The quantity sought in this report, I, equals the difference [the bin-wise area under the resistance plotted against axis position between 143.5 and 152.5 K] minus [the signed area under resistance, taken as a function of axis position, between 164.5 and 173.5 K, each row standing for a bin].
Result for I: 1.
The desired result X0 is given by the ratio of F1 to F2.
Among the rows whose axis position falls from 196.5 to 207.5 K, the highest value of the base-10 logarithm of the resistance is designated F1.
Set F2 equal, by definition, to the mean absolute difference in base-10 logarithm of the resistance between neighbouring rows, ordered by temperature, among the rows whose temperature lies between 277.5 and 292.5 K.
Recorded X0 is 11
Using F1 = 0.29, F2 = 0.0267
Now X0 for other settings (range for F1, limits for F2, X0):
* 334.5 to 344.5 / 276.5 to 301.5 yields 18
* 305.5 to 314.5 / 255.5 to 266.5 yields 28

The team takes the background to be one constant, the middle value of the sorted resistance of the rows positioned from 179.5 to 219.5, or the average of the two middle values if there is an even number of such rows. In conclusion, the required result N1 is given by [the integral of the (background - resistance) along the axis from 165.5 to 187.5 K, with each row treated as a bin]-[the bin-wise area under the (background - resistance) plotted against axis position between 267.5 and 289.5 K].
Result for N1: 12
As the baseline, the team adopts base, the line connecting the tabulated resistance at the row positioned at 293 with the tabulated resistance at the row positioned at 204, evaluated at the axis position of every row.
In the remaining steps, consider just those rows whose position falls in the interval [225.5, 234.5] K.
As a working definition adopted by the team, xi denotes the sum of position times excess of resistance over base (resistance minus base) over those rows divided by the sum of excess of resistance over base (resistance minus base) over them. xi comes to 229.9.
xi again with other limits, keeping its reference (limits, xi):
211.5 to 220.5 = 216.1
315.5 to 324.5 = 319.6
